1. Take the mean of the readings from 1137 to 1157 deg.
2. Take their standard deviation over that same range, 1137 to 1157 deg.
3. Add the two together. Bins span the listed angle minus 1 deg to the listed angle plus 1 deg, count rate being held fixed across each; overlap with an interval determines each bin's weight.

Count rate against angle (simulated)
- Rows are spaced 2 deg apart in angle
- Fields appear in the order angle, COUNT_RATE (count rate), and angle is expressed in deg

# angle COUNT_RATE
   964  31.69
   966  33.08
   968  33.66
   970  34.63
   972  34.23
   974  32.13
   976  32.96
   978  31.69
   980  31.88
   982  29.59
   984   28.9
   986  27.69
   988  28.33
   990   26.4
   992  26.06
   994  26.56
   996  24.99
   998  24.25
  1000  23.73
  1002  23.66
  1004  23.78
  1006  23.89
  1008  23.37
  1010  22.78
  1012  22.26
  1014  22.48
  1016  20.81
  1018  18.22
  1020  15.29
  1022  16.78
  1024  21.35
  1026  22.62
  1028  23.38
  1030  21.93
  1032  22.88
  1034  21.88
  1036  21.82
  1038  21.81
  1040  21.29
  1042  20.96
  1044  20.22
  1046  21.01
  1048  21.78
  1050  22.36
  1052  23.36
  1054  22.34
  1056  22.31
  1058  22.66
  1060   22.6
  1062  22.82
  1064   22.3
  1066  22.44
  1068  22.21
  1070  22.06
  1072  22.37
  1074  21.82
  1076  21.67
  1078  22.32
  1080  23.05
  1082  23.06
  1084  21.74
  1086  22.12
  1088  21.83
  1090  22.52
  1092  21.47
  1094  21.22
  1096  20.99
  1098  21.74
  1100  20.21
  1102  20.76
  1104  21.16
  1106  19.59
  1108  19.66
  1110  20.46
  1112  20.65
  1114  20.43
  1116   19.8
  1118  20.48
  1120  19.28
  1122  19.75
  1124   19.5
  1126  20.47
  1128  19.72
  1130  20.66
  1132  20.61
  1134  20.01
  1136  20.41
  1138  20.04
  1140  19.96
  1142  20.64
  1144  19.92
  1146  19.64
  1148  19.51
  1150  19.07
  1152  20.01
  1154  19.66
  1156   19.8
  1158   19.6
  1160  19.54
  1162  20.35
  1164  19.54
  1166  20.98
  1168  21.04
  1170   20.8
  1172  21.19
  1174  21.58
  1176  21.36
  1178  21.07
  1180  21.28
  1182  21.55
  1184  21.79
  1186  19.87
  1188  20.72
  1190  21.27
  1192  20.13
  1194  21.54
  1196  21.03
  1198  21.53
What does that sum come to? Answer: 20.2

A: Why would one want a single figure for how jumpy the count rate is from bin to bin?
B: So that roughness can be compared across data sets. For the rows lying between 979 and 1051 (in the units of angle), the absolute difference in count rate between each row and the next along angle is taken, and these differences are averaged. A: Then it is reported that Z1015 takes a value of 1.00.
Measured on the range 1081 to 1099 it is 0.62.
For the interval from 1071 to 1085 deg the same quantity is 0.57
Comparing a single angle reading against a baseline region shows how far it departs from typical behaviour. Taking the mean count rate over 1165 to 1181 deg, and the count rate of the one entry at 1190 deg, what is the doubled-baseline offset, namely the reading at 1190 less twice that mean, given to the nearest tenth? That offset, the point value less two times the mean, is -21.1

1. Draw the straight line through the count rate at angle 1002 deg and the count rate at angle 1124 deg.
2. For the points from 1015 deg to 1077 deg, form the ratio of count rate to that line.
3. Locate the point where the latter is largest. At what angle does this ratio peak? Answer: 1052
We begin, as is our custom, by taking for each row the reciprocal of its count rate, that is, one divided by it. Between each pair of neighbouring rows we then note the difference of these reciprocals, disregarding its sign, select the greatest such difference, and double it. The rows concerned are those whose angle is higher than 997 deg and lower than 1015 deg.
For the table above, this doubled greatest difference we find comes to 0.0022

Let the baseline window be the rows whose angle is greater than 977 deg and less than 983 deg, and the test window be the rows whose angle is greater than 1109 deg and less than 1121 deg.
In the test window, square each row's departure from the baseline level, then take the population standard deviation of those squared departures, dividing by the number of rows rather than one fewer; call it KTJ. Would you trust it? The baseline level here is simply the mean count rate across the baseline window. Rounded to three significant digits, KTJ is 10.7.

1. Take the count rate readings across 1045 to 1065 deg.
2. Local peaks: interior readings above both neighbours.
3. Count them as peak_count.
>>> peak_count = 3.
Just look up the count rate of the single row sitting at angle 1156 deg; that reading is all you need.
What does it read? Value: 19.8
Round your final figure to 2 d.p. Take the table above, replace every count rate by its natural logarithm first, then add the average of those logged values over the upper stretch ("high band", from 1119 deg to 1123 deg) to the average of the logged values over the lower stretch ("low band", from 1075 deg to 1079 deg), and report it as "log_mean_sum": 6.06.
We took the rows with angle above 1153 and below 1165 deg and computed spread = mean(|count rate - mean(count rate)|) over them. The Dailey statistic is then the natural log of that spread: -1.5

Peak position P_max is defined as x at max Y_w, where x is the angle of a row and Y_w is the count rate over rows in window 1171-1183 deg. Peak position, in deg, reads 1174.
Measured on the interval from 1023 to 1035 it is 1028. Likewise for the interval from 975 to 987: 976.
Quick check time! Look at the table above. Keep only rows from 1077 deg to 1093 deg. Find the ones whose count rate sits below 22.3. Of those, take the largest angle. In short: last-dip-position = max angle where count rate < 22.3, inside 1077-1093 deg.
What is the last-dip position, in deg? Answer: 1092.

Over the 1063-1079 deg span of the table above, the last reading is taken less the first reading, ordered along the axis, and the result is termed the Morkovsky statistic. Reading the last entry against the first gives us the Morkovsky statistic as 0.0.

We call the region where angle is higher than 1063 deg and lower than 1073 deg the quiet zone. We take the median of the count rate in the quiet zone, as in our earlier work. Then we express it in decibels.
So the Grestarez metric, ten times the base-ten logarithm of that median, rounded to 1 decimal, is 13.5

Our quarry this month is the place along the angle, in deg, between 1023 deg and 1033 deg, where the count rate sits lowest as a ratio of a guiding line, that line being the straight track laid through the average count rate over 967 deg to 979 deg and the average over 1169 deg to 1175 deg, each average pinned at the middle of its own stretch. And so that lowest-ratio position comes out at 1024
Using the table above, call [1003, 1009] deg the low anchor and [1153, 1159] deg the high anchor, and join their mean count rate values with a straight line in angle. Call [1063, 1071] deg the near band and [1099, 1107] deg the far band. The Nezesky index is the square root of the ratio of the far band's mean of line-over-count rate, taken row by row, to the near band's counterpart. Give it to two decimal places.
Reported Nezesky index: 1.02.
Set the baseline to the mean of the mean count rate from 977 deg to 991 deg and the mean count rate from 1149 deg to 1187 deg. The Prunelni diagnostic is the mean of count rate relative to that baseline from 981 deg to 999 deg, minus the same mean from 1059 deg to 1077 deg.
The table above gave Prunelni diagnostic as 4.7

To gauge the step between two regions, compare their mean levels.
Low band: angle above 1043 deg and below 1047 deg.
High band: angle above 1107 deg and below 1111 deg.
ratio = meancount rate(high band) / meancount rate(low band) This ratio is 0.97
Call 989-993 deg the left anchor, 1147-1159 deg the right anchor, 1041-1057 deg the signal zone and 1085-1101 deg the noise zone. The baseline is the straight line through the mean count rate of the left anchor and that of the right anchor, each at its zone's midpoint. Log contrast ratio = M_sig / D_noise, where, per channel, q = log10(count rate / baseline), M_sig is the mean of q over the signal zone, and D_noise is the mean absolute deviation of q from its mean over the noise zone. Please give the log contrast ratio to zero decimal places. -4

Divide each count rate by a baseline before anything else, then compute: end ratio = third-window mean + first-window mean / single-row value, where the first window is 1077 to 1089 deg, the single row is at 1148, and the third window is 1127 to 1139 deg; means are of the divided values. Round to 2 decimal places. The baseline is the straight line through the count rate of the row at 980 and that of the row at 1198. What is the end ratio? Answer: 1.84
